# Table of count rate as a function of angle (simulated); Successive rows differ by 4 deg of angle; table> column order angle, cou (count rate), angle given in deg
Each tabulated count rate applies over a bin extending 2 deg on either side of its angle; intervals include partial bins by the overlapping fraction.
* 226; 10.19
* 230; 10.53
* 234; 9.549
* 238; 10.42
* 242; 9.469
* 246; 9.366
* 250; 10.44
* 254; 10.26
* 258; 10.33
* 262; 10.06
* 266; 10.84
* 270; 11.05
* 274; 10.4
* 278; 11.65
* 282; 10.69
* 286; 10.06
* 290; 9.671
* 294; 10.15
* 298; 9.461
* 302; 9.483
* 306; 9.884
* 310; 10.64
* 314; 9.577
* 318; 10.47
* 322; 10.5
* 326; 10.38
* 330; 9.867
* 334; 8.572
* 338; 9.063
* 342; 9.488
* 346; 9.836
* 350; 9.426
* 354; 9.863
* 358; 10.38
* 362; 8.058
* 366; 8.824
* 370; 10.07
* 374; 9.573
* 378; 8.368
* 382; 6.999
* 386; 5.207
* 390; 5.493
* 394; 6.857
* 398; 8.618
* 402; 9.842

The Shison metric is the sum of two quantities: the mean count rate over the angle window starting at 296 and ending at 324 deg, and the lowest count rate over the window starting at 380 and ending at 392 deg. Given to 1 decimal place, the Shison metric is 15.2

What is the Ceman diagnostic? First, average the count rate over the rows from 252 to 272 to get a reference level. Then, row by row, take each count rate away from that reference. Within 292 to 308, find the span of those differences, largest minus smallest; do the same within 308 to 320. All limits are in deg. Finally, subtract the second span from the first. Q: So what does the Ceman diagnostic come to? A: -0.4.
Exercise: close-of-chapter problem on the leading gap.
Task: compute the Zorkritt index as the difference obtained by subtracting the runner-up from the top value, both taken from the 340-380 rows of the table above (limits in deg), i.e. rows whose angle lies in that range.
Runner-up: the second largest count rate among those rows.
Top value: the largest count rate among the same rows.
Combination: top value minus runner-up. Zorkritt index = 0.3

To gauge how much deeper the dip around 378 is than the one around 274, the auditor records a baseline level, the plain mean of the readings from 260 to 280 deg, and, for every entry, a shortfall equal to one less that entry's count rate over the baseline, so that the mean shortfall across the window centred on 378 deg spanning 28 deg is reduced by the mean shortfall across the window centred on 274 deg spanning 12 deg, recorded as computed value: 0.30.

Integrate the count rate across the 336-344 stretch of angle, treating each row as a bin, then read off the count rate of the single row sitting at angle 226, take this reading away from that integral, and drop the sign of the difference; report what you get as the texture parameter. 64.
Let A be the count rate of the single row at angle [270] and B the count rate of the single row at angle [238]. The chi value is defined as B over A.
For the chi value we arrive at 0.94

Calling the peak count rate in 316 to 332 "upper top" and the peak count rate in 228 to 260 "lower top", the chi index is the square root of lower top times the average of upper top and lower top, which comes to 10.52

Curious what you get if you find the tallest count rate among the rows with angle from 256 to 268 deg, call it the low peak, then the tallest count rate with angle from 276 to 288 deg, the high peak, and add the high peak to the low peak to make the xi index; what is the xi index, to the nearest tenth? 22.5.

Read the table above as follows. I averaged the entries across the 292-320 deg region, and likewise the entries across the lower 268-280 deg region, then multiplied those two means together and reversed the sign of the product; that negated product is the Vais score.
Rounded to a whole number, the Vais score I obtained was -110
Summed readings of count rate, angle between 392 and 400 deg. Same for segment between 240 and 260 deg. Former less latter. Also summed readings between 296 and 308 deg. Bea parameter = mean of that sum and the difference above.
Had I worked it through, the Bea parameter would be -3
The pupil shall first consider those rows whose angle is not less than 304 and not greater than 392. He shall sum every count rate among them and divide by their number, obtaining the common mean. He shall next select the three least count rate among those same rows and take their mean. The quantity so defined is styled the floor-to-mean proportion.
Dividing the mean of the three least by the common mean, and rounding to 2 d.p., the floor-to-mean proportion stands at 0.65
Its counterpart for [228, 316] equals 0.93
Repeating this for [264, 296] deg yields 0.94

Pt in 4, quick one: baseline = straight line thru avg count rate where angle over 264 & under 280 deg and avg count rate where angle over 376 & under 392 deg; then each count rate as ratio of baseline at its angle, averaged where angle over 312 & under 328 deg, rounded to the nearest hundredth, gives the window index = 1.13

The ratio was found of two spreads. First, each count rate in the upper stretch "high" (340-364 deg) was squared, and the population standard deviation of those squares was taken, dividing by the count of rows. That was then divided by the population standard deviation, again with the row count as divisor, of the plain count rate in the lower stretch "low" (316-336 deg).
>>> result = 18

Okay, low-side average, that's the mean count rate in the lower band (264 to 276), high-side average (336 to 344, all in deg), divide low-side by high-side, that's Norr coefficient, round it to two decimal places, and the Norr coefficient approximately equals 1.16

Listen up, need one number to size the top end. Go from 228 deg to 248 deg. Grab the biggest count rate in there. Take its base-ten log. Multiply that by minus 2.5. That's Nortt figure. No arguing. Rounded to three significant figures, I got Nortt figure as -2.56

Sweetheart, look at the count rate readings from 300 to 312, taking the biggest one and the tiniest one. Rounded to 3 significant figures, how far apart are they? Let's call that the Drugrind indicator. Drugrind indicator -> 1.16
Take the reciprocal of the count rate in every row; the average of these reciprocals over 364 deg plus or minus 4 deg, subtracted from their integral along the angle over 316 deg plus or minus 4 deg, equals 0.68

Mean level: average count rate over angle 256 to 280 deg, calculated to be 10.7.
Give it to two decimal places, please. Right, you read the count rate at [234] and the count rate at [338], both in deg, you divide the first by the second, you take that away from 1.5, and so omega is 0.45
